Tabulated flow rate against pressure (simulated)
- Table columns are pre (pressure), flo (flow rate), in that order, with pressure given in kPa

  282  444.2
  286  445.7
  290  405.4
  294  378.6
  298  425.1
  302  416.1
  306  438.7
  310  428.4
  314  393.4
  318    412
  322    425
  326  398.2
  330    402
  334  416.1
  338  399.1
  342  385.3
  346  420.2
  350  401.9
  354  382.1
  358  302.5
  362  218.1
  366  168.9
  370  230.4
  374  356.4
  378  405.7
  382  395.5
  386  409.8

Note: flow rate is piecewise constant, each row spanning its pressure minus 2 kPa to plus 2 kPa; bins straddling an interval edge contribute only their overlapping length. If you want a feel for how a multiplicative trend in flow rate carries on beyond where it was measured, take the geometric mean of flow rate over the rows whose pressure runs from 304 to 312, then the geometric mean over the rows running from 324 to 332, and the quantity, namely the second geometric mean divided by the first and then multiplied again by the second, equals 369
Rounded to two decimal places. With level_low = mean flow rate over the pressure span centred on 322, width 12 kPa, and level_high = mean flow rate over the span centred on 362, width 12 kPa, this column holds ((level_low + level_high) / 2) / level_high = 1.40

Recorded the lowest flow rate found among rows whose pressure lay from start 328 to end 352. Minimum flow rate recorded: 385.3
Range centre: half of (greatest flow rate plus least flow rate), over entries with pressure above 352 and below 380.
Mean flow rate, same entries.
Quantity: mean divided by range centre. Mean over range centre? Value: 1.026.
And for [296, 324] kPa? 1.009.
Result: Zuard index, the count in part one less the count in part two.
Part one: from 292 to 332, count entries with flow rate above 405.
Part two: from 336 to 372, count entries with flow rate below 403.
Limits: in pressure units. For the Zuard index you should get -2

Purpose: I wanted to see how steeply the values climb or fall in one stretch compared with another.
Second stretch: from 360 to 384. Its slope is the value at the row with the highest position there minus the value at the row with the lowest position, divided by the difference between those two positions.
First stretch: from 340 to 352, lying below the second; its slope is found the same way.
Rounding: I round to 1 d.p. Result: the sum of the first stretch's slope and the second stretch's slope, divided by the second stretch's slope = 1.2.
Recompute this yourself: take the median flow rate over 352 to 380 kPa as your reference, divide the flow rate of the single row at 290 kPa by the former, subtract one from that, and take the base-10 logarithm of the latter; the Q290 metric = -0.47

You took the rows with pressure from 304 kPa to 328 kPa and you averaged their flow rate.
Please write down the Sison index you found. 416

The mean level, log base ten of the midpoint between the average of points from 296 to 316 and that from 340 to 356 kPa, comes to 2.61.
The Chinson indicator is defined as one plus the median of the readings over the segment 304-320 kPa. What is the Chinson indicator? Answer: 421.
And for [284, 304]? 417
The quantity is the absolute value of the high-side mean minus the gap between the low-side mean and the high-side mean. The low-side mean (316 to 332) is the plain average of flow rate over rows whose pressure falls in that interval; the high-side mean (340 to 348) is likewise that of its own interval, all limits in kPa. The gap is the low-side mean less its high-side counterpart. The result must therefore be 396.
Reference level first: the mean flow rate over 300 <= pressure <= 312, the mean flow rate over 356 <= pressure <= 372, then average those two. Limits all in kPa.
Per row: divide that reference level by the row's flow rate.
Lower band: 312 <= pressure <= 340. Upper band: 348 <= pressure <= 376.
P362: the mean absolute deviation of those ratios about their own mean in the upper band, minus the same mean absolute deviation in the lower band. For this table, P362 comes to 0.33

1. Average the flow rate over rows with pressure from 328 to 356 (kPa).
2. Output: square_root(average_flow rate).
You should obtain 20.0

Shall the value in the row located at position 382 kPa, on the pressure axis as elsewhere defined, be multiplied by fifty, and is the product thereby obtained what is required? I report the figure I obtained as 19775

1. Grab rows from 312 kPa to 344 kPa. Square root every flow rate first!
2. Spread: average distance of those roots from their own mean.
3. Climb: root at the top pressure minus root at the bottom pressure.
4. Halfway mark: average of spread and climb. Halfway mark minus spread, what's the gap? -0.23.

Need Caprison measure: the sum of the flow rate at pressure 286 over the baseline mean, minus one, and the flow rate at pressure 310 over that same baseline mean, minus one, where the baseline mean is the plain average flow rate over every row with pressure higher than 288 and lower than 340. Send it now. 0.13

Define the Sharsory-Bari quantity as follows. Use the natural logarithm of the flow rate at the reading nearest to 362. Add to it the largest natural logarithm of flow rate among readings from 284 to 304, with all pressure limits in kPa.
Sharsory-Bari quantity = 11.48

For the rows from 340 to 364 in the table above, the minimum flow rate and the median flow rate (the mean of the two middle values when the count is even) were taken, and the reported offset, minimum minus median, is -166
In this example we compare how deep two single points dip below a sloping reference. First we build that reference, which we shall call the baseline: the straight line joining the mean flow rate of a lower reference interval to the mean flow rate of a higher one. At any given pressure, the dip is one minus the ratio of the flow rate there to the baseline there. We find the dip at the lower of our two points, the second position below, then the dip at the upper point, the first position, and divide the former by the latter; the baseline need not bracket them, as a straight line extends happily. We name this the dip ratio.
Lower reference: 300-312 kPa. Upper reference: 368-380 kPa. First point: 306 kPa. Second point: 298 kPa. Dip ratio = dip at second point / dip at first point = -1.2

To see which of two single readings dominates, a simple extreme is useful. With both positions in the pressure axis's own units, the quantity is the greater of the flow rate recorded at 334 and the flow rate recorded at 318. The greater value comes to 416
